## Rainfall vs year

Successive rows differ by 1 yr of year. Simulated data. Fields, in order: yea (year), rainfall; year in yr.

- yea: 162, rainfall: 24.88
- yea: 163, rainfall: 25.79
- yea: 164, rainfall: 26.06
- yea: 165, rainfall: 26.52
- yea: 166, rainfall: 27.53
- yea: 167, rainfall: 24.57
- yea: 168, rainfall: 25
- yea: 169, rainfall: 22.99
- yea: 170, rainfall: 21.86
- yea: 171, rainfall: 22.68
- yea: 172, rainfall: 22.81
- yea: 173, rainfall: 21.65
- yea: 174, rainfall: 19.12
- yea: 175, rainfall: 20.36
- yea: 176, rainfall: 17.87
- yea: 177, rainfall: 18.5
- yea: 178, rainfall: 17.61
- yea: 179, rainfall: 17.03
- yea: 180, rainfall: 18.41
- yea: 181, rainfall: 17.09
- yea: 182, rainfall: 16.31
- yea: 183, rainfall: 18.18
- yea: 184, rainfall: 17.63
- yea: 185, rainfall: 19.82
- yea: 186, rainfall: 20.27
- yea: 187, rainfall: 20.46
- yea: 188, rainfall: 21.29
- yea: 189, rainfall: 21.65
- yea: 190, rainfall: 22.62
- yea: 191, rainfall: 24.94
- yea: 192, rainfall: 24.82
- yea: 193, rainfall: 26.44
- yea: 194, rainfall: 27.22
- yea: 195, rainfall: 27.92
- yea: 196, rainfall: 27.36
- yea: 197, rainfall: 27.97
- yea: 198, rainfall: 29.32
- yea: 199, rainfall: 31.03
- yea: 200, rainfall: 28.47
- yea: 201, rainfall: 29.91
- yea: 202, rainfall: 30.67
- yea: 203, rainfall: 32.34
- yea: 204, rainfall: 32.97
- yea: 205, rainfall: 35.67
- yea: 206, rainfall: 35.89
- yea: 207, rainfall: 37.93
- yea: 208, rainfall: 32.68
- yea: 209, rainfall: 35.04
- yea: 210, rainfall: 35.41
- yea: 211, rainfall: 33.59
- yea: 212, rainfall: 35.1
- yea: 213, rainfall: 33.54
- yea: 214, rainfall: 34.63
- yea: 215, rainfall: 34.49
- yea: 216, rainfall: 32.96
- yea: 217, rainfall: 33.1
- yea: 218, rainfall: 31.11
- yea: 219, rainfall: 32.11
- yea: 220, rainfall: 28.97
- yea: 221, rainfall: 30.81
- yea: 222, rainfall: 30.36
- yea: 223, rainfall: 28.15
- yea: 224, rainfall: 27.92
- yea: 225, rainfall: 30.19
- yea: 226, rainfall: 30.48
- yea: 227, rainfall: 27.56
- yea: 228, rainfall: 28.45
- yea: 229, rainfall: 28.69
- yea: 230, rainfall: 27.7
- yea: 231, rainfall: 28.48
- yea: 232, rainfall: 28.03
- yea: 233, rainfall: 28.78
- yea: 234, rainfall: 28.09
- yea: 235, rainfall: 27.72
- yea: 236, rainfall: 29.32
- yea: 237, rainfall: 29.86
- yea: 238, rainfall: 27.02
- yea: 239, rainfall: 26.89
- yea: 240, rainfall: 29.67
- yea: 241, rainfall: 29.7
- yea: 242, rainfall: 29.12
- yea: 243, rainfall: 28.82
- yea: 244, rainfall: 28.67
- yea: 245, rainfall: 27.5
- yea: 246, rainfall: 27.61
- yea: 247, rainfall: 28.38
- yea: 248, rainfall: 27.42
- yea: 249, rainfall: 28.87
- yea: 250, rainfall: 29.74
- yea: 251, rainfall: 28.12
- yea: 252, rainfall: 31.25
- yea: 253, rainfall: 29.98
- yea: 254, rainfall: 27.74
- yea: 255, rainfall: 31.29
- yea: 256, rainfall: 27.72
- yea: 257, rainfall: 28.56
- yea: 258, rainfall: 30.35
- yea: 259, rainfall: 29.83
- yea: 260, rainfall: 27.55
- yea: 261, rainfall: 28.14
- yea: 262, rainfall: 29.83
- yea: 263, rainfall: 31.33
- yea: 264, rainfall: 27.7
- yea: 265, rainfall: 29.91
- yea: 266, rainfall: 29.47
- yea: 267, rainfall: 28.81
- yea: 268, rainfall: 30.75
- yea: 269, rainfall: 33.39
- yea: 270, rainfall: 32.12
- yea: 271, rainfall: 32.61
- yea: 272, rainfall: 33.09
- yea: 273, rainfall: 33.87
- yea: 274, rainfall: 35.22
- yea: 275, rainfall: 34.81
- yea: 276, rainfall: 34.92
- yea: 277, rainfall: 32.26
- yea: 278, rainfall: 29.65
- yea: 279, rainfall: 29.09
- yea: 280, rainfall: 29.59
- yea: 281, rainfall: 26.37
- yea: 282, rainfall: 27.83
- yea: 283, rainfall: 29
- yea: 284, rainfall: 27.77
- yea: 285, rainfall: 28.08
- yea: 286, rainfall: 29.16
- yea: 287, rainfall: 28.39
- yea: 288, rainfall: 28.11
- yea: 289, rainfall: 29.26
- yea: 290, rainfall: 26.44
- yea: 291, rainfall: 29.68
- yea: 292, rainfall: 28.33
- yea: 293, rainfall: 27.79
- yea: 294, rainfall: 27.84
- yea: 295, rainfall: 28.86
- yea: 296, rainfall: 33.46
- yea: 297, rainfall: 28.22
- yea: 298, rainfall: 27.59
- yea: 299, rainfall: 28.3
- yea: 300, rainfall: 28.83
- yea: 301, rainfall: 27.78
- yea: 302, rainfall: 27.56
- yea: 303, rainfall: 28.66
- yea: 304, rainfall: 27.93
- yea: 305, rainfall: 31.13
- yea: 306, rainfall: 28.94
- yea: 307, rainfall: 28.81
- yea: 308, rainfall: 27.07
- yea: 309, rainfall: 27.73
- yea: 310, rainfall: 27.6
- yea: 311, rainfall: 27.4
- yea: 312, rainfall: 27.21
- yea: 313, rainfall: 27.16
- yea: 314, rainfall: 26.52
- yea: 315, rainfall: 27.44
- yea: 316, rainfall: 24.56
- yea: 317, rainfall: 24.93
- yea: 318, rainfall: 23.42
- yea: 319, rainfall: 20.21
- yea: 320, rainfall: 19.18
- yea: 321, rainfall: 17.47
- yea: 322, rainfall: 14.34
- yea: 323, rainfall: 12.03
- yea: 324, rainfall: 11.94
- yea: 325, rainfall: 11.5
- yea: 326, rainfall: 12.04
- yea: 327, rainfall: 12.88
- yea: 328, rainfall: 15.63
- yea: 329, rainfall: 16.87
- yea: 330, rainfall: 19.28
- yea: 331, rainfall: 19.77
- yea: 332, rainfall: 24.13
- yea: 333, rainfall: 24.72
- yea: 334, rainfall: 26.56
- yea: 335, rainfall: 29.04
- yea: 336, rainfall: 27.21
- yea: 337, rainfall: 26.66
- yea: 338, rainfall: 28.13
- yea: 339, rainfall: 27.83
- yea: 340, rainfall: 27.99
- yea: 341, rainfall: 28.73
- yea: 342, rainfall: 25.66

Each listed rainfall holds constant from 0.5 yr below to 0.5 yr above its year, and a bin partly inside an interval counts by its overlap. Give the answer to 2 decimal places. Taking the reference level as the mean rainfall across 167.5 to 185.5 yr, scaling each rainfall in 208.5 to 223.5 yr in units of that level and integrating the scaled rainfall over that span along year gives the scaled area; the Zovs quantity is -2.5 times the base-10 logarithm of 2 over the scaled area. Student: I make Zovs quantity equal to 2.73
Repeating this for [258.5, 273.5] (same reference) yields 2.66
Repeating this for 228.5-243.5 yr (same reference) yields 2.59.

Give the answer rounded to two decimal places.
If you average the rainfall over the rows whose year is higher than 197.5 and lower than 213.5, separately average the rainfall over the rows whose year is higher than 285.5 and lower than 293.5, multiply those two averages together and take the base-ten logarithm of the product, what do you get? 2.97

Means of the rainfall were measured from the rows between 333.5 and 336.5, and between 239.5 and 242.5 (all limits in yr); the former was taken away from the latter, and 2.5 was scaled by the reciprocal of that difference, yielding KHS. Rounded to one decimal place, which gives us 1.3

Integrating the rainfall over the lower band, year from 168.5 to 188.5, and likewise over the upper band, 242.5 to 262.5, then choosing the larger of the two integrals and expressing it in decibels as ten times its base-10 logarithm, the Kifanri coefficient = 27.61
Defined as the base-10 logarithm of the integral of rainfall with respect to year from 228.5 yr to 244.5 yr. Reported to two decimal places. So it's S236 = 2.66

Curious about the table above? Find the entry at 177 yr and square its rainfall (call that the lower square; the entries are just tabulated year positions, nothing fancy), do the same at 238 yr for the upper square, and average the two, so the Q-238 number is 536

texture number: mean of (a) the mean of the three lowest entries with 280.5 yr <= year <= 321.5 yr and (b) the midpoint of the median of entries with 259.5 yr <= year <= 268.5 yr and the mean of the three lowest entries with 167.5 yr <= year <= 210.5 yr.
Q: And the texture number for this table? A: 21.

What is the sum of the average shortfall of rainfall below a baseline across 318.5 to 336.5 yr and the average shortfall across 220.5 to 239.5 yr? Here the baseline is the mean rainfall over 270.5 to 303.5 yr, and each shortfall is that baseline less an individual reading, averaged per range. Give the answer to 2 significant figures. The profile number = 12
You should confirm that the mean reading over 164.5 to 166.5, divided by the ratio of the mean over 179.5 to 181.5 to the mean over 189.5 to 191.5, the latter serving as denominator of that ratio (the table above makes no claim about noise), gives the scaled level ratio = 36.2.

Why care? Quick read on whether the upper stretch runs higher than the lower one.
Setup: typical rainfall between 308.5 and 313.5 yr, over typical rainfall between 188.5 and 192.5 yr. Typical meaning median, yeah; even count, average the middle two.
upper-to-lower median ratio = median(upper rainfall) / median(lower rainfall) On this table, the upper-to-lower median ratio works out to 1.16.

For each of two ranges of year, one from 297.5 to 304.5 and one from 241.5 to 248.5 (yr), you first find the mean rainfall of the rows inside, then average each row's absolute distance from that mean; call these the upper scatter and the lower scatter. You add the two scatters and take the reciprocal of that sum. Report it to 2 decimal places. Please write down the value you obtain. 0.96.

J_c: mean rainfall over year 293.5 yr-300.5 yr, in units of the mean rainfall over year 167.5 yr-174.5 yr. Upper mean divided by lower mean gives 1.3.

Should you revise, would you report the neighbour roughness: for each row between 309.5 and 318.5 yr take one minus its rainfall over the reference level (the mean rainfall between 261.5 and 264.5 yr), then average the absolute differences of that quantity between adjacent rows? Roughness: 0.029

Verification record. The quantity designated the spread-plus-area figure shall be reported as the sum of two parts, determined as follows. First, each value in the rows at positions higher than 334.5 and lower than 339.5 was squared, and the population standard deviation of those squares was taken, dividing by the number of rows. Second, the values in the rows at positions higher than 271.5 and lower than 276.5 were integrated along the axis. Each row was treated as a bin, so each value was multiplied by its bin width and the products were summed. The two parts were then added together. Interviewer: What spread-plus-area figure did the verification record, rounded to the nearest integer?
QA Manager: 217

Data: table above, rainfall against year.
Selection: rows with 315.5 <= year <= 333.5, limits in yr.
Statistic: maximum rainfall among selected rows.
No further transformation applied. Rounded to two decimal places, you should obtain 24.93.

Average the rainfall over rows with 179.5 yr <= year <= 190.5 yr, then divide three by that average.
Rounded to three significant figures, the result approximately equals 0.154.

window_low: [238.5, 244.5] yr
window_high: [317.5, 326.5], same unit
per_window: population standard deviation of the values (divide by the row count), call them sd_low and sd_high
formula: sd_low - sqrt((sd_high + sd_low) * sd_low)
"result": -1.3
